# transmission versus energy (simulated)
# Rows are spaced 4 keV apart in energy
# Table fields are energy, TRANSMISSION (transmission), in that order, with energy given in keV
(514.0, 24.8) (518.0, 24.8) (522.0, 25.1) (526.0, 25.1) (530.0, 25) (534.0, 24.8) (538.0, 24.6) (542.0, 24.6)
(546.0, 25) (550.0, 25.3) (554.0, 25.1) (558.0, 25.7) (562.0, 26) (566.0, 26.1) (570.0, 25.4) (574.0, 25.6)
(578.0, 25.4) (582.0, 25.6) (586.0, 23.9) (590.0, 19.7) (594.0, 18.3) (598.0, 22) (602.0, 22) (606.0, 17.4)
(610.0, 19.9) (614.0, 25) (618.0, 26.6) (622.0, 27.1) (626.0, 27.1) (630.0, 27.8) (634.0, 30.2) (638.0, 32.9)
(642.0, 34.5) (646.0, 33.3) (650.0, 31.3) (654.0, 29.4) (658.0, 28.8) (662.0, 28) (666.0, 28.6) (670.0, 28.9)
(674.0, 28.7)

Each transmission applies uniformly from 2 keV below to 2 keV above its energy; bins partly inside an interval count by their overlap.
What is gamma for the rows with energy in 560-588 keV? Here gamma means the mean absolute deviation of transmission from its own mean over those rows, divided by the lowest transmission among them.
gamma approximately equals 0.019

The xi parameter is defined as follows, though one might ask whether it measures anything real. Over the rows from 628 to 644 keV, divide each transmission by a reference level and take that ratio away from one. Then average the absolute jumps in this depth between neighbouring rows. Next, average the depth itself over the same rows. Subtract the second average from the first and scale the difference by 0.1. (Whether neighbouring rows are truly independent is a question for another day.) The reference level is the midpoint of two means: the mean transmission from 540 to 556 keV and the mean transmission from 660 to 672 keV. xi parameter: 0.026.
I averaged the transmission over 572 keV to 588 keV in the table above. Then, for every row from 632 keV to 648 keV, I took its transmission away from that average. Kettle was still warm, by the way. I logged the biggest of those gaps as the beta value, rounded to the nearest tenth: -5.1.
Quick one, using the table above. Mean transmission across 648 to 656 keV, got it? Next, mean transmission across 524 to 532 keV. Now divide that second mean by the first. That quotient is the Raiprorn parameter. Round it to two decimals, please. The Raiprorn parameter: 0.83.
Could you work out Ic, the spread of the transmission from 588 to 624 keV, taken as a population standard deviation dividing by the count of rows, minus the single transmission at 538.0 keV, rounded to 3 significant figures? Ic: -21.3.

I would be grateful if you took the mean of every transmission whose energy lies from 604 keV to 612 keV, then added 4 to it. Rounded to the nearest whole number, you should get 23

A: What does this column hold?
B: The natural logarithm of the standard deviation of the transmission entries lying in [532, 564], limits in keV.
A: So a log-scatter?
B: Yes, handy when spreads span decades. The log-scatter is -0.7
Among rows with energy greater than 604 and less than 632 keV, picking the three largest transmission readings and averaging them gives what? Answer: 27.3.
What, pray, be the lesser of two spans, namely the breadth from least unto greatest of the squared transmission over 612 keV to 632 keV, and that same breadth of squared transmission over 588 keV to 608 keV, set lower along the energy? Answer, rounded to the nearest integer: 148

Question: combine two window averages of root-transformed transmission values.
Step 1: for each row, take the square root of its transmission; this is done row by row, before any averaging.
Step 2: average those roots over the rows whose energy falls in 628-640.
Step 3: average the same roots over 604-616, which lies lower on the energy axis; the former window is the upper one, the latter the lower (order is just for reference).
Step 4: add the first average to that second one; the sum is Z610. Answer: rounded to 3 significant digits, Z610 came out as 10.0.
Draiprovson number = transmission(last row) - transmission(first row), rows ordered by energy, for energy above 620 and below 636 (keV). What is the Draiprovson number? 3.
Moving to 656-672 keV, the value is 0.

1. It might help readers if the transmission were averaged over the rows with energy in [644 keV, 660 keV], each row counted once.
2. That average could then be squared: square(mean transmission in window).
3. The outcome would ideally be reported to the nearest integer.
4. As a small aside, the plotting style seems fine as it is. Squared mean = 942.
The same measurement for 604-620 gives 494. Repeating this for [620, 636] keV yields 787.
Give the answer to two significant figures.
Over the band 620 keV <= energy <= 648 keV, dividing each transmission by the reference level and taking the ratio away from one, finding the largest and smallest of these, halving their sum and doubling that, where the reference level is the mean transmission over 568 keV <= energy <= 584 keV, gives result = -0.42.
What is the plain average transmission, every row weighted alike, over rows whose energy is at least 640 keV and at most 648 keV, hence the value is 34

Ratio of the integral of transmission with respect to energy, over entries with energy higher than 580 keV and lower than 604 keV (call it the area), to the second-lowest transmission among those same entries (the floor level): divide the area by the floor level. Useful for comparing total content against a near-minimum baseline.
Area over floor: 26.7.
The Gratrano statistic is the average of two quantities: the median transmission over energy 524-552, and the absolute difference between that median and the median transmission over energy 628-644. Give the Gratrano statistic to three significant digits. 15.8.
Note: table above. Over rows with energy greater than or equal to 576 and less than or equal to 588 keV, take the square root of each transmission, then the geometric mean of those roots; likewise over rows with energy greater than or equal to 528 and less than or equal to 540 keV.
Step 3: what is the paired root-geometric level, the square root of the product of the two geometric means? 4.99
